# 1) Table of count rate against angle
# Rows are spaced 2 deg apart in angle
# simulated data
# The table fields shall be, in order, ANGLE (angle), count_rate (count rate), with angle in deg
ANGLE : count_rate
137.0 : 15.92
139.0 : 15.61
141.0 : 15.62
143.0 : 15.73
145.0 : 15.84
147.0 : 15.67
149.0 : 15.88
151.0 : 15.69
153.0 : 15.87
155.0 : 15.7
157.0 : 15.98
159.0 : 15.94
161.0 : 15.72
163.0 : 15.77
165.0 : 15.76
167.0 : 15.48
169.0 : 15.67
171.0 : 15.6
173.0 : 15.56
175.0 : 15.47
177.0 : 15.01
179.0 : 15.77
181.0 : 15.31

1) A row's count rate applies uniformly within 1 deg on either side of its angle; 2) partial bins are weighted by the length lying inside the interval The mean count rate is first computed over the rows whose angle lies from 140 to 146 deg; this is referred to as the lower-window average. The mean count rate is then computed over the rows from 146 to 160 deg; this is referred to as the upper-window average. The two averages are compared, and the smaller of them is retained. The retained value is 15.7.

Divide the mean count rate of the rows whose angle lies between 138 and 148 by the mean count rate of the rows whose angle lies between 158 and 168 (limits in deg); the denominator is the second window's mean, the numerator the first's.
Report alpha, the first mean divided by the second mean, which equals 1.00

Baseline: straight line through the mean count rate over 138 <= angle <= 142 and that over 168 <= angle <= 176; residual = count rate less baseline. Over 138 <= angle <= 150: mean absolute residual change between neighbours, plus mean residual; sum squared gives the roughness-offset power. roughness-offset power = 0.057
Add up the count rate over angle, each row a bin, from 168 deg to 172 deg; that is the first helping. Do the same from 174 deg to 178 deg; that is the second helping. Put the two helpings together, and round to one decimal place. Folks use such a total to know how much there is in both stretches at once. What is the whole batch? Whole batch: 123.5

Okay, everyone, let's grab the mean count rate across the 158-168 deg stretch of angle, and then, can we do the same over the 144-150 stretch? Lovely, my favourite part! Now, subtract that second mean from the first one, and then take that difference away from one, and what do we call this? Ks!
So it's 1.06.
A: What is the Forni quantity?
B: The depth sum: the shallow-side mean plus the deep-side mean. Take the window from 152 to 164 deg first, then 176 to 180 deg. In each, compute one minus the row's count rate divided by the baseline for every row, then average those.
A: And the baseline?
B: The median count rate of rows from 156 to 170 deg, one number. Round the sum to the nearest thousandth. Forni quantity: 0.019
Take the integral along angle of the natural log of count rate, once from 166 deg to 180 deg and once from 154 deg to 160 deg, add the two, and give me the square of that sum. 3021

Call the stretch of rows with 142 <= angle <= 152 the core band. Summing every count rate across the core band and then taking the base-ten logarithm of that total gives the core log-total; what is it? 1.897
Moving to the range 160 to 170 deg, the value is 1.894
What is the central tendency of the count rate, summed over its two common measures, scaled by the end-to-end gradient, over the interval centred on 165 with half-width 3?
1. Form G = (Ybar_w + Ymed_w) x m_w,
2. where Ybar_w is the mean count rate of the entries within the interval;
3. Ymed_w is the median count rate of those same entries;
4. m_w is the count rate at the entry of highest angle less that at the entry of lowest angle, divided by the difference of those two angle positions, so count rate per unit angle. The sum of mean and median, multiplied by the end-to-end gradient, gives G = -2.3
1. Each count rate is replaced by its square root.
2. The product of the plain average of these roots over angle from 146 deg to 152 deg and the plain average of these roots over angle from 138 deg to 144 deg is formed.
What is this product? 15.7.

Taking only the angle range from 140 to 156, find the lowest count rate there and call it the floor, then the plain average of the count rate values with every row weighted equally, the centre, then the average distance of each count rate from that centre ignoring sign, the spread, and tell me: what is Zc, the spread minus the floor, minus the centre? -31.3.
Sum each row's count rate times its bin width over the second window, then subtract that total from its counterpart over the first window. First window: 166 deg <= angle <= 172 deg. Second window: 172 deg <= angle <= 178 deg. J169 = 1.4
